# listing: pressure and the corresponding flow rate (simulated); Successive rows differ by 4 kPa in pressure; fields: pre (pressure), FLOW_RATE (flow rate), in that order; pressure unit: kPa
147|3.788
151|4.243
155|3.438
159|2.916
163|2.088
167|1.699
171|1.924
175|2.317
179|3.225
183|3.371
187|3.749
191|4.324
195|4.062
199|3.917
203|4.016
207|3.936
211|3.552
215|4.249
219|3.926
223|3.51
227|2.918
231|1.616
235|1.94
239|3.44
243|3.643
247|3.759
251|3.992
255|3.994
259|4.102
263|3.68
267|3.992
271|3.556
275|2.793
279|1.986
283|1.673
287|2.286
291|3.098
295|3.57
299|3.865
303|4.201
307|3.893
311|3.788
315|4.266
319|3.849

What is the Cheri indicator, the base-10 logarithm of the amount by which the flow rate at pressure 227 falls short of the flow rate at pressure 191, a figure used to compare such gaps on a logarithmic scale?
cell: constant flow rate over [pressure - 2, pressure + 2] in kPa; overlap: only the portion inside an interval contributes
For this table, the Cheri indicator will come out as 0.1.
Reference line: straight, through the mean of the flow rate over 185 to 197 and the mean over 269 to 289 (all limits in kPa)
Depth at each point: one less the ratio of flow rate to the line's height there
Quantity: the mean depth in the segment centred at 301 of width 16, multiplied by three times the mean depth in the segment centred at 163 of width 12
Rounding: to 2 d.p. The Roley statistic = -1.36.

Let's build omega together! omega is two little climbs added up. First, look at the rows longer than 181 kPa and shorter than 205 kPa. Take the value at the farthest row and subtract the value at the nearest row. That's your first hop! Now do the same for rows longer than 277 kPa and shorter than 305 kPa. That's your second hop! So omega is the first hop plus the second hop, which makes 2.9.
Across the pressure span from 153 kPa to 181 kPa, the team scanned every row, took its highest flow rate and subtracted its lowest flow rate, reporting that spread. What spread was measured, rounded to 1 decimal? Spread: 1.7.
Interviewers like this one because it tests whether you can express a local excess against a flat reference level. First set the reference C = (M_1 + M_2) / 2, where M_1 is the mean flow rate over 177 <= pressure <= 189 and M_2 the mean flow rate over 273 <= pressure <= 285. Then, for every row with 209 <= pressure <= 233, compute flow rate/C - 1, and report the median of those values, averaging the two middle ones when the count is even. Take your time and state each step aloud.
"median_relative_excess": 0.26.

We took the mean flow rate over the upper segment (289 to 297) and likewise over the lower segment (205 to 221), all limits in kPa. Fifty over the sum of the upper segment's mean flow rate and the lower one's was 6.9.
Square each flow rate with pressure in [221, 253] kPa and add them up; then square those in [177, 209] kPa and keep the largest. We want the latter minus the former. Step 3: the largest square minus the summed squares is -64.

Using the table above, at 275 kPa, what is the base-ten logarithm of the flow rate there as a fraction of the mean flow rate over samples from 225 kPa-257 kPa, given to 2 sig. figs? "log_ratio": -0.054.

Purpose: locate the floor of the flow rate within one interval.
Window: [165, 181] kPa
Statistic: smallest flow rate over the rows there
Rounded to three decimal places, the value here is 1.699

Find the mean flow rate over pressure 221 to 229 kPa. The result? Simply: 3.2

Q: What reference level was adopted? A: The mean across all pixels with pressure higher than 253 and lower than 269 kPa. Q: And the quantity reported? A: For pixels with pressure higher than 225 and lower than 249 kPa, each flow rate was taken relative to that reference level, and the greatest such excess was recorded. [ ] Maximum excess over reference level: -0.18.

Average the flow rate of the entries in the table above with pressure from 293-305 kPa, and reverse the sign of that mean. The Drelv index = -3.88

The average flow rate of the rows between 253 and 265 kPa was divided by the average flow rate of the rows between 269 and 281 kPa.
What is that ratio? 1.4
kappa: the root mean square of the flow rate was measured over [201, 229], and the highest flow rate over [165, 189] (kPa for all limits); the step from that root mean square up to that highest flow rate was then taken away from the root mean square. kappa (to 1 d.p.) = 3.8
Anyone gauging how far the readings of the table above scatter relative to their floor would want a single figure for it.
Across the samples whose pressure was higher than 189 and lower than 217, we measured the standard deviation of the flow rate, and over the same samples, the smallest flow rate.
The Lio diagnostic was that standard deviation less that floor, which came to -3.3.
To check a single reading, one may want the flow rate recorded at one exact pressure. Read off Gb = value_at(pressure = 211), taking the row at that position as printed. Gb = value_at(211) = 3.552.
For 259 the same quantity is 4.102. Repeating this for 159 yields 2.916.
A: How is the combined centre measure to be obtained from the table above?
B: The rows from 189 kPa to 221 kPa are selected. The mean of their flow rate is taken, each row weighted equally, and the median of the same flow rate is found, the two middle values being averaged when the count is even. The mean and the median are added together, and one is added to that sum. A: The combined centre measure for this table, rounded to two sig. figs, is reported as 9.0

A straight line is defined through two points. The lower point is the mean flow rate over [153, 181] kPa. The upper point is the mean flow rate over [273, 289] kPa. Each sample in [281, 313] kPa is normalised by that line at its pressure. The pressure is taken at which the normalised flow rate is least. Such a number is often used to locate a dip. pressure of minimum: 283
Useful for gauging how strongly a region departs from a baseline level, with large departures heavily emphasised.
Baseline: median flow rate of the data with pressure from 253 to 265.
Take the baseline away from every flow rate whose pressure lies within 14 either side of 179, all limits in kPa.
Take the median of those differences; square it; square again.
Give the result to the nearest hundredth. 0.35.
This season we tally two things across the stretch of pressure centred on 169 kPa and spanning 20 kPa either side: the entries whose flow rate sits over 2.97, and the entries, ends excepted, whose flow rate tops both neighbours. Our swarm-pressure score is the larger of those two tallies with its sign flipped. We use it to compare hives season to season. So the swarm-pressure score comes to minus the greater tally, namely -5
